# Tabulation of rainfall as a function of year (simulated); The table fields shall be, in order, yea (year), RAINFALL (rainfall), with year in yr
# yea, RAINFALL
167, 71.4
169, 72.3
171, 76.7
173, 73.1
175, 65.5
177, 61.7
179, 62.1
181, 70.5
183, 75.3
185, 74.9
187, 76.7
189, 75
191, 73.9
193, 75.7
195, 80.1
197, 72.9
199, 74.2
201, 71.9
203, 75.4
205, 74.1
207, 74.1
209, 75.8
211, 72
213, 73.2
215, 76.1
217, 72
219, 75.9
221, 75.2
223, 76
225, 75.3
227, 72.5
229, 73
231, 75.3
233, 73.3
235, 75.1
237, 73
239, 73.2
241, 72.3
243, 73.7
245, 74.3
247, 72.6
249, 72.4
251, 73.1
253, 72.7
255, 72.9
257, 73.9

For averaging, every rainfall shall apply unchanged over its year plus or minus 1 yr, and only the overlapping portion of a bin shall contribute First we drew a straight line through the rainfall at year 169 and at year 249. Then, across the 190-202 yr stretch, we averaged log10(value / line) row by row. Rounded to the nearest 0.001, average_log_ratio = 0.014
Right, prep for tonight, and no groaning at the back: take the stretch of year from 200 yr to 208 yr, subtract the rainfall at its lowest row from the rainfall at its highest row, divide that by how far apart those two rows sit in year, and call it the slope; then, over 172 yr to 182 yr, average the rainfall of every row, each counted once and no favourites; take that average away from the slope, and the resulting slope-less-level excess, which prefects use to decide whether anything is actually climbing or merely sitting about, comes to -66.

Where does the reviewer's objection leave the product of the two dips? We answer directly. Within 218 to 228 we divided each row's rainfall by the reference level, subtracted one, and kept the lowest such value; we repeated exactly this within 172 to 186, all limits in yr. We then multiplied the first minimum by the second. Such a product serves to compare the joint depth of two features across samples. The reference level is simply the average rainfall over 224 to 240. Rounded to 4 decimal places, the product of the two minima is 0.0030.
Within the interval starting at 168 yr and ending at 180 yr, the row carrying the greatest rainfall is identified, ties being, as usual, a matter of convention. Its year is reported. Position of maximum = 171 yr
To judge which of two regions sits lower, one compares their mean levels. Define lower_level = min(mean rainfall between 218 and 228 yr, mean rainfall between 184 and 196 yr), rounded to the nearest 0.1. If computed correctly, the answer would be 75.0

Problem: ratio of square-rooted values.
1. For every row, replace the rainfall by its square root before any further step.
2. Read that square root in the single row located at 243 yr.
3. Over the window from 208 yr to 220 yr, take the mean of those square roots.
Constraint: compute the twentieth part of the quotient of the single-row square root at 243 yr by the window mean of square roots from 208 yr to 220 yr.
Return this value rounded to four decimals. 0.0498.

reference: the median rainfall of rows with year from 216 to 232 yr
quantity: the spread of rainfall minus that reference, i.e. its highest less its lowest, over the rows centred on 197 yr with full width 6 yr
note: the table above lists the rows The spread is 7.2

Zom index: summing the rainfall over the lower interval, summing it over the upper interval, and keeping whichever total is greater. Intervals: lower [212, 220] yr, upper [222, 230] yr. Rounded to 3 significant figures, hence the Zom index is 297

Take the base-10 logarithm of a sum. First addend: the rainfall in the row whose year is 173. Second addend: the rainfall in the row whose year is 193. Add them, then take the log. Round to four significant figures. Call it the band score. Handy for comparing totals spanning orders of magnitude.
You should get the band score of 2.173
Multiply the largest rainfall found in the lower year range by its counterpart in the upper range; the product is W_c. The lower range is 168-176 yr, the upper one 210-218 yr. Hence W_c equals 5837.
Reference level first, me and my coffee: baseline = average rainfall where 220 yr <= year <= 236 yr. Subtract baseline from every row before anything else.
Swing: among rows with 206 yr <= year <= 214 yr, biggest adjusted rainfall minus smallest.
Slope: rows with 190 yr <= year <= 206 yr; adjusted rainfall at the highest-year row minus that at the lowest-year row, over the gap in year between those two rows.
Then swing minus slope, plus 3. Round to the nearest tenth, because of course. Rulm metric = 6.8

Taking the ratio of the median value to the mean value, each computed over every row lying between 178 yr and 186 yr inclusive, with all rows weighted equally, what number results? 1.028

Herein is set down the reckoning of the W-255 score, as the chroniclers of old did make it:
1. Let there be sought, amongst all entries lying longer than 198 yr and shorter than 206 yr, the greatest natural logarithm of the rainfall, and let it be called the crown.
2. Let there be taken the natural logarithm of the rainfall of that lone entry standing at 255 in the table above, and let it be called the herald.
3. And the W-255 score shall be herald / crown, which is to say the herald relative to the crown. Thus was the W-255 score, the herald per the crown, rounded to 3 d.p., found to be 0.992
